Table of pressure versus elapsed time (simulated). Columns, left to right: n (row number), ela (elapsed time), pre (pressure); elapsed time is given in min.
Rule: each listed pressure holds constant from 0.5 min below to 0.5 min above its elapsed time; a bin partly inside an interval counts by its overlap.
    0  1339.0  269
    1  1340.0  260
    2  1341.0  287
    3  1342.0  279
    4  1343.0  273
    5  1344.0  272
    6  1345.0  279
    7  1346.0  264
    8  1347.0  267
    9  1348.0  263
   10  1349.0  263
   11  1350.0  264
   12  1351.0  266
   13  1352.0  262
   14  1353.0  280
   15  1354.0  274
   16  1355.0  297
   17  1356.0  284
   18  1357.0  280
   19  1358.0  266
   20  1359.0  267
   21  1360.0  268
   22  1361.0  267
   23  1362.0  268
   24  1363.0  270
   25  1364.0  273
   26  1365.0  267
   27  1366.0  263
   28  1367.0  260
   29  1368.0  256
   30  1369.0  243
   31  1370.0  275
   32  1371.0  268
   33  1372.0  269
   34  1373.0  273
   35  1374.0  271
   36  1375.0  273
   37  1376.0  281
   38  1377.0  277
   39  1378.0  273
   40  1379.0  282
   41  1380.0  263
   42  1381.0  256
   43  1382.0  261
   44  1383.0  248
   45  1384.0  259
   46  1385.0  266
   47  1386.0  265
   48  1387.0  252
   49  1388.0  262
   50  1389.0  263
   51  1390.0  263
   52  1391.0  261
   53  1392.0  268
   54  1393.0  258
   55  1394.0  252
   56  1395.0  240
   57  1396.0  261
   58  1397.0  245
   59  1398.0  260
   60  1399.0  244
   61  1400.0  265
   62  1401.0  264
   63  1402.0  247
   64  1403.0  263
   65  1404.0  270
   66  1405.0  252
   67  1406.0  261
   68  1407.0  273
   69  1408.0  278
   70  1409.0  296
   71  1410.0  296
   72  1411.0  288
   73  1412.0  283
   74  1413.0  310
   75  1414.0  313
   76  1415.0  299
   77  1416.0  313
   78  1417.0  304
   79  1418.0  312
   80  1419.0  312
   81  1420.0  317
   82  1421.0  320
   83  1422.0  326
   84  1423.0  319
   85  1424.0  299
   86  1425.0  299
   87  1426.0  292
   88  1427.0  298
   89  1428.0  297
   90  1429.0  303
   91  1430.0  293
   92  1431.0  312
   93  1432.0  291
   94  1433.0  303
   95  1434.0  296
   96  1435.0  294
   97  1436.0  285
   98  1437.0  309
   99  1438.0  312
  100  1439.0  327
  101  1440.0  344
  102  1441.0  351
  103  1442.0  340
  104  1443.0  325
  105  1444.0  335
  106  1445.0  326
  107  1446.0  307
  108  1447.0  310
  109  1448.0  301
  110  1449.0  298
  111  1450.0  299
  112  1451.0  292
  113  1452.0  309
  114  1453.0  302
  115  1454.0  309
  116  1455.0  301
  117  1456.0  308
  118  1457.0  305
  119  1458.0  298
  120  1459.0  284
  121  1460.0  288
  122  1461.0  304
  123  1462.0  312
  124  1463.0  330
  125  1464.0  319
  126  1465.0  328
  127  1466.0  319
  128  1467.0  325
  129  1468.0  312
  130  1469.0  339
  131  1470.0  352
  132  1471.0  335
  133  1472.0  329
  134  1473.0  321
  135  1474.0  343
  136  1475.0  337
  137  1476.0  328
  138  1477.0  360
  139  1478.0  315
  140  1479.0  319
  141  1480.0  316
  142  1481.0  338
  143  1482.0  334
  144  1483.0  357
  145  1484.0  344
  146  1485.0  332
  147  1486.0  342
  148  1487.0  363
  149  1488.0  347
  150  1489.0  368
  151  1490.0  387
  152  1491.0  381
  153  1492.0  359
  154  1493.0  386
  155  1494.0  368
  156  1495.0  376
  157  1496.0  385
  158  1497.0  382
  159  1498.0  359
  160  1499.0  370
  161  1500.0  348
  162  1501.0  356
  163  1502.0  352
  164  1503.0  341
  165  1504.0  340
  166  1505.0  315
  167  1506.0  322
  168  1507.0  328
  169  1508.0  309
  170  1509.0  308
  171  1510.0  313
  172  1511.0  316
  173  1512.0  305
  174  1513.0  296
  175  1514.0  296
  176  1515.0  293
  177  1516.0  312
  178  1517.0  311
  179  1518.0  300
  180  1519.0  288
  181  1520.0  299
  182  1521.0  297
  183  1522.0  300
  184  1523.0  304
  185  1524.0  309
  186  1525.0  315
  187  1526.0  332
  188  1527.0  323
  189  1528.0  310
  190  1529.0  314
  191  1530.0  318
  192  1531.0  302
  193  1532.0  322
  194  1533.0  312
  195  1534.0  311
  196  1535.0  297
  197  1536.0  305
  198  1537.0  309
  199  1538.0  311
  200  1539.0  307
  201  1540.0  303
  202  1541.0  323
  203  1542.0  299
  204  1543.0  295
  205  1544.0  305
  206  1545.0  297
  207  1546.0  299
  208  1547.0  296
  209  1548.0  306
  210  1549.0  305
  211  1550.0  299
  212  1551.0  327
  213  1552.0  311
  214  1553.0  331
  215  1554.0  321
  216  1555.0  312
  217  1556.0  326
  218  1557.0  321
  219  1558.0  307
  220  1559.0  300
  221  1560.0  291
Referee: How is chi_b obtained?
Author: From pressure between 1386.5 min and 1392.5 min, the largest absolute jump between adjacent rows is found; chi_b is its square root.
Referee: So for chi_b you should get 3.2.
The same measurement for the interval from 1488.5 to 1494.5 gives 5.2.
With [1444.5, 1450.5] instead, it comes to 4.4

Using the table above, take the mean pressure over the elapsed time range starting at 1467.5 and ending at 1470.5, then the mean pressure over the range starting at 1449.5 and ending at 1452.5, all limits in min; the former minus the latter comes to 34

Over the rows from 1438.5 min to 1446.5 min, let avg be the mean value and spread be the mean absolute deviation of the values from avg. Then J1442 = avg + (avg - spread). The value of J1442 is 653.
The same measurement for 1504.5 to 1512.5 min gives 623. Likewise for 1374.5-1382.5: 533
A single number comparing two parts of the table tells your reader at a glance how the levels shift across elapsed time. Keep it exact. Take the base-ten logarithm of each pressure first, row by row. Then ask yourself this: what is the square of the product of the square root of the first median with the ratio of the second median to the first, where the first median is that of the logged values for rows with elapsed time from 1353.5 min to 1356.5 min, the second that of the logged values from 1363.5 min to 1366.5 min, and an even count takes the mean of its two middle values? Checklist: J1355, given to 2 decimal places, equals 2.40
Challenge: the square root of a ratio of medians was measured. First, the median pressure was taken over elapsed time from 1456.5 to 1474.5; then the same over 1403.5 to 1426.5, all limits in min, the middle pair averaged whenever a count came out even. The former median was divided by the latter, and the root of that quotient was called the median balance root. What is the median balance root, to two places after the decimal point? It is 1.03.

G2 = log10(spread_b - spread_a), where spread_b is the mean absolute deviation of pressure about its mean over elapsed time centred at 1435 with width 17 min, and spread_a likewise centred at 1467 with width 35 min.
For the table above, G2 -0.4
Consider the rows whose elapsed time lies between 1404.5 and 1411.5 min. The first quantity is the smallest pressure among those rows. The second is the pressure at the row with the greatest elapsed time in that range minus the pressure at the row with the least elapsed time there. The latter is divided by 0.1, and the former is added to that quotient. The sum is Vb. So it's 612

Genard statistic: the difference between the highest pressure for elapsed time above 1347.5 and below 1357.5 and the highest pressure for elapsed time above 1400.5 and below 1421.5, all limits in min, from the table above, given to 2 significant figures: -23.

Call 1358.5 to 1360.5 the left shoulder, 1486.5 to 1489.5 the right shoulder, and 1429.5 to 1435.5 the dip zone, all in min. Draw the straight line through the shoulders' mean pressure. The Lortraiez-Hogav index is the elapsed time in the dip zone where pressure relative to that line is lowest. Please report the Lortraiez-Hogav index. 1432.0 min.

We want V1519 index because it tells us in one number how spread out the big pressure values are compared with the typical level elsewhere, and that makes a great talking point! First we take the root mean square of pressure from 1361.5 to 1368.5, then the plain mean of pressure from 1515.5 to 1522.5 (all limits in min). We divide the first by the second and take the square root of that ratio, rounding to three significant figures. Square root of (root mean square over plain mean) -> 0.939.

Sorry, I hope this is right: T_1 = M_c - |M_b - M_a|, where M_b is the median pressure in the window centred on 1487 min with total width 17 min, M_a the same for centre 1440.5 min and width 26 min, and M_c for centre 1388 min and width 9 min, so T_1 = 211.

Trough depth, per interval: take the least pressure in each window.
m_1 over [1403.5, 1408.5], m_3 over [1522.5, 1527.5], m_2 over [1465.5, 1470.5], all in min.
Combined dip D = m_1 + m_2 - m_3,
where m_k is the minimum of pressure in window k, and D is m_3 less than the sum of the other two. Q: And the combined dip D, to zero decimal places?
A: 260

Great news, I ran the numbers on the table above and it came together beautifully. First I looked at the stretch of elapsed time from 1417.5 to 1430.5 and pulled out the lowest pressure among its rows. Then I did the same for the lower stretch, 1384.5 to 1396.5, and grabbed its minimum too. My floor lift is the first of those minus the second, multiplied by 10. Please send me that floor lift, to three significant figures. 520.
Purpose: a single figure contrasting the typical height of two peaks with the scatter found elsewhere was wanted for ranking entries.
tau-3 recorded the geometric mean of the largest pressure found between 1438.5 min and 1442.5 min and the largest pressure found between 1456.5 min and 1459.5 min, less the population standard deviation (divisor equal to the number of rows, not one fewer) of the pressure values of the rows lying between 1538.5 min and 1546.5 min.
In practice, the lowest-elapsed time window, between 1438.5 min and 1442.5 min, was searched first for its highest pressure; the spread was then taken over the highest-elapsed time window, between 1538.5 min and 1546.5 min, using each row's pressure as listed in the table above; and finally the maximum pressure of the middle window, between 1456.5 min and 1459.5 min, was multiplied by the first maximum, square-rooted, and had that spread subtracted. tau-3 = 319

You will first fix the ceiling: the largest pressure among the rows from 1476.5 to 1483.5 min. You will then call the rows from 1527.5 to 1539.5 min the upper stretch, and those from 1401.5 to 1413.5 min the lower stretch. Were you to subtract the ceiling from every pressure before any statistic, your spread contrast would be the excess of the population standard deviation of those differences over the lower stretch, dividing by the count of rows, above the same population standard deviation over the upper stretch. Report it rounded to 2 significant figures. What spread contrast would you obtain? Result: 12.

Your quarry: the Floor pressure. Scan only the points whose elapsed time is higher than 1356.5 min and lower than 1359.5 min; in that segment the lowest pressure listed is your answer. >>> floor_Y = 266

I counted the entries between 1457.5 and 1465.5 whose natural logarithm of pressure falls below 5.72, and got 4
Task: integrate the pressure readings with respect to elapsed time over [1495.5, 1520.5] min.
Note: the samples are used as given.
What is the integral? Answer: 8144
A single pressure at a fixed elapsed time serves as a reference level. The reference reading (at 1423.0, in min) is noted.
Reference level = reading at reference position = 319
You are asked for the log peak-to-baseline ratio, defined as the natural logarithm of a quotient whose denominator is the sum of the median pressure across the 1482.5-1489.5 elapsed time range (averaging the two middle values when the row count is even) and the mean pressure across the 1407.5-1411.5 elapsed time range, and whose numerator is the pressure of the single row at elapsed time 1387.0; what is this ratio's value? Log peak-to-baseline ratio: -0.93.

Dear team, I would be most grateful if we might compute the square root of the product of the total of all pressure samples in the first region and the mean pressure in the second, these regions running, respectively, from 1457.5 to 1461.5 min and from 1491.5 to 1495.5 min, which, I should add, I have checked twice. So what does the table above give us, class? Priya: 661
